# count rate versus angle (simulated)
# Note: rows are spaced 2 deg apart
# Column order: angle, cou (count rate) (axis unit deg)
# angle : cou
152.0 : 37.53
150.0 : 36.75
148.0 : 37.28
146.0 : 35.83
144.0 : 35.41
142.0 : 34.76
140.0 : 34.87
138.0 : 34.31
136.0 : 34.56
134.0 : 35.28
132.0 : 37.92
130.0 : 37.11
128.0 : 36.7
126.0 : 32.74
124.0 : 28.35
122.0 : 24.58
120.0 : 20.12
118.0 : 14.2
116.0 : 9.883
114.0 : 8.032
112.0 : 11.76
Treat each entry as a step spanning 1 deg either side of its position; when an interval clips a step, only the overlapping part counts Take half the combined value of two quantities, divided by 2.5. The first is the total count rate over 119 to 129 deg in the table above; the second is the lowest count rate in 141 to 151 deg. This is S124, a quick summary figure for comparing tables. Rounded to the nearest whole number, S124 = 35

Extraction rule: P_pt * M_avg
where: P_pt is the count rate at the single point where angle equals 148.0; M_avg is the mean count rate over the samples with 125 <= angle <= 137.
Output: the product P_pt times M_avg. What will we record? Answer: 1332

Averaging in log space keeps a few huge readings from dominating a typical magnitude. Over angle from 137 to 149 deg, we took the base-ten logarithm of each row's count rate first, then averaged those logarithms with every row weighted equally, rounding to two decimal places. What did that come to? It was 1.55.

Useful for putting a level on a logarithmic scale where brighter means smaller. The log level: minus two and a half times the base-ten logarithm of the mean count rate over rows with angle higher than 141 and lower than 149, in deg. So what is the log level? -3.89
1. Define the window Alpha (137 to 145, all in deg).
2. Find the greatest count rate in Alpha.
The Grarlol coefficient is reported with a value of 35.41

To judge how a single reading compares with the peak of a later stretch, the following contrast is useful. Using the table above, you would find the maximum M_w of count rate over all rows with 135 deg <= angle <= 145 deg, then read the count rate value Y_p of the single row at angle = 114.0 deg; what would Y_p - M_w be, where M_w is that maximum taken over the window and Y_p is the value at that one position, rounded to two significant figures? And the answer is -27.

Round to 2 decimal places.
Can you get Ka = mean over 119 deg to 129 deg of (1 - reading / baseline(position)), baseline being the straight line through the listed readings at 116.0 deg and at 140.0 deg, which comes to -0.55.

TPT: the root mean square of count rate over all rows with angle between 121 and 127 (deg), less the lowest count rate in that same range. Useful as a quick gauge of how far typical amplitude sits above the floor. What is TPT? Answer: 4.2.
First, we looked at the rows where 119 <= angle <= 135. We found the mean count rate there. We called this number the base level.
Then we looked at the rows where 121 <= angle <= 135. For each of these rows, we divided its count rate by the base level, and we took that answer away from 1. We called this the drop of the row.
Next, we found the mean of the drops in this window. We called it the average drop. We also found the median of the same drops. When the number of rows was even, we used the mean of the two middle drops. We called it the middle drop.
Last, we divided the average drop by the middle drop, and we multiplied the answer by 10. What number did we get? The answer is 4.5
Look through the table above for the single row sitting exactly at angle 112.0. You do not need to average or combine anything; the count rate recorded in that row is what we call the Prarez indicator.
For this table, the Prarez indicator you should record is 11.76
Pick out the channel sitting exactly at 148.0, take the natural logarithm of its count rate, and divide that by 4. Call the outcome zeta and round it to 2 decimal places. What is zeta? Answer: 0.90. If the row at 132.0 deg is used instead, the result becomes 0.91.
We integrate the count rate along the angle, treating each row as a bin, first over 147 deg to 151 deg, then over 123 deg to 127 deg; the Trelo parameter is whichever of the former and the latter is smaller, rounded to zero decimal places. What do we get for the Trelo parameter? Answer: 122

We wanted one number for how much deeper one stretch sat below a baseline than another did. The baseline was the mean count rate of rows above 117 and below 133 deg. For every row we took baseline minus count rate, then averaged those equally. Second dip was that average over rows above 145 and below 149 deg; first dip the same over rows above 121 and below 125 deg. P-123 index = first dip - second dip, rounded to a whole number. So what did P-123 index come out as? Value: 10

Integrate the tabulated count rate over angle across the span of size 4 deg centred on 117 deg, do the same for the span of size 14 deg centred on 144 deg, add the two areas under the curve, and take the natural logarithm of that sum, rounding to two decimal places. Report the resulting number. 6.30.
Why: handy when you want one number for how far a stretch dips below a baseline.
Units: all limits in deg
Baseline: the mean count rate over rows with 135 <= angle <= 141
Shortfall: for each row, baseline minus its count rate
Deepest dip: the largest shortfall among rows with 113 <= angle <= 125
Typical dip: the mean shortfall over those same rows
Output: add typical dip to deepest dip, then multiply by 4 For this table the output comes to 174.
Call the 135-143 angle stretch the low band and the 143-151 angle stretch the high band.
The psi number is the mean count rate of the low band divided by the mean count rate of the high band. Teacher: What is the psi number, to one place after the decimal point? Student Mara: 1.0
